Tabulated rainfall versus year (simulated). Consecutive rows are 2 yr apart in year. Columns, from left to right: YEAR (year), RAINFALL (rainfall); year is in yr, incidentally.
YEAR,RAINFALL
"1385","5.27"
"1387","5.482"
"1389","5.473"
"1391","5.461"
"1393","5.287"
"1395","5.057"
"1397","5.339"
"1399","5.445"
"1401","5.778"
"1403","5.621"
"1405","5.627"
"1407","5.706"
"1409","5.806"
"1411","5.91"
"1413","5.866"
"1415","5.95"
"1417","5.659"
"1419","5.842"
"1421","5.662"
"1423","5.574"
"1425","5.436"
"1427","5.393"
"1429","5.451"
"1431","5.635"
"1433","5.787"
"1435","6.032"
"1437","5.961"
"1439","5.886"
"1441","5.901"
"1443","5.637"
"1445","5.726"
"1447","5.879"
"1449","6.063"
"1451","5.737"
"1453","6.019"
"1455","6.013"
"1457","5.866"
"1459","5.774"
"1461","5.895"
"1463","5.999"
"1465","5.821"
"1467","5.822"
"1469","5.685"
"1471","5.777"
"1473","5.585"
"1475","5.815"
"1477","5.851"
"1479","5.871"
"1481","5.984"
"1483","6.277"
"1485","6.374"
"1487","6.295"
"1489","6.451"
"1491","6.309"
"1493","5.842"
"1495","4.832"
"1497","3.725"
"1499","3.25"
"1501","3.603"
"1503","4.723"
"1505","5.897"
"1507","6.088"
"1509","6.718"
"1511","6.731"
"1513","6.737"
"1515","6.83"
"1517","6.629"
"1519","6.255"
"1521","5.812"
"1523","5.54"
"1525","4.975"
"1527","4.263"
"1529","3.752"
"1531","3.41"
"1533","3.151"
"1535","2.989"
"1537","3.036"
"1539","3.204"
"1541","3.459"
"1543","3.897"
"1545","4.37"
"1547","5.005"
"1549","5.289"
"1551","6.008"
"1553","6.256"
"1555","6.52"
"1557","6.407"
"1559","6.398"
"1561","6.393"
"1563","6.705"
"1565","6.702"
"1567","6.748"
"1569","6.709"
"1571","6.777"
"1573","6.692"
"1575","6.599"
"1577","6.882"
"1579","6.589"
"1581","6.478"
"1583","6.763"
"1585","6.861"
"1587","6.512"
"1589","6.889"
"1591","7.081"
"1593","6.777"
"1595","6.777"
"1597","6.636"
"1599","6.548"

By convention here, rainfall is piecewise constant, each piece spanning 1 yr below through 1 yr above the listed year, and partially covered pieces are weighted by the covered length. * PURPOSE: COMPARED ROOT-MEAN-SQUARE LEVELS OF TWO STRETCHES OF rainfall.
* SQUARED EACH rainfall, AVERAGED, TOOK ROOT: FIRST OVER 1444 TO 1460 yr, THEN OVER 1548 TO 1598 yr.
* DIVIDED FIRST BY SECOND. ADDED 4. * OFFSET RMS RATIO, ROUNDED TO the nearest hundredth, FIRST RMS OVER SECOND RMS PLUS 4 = 4.89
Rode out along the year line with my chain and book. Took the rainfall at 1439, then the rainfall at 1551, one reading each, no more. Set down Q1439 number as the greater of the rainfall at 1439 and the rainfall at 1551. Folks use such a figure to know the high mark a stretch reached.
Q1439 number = 6.01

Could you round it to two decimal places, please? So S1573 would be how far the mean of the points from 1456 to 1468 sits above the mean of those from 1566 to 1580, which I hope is -0.85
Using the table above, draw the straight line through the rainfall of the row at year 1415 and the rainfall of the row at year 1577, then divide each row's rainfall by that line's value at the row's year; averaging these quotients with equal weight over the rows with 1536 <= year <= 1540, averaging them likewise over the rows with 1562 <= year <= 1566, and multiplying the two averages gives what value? 0.46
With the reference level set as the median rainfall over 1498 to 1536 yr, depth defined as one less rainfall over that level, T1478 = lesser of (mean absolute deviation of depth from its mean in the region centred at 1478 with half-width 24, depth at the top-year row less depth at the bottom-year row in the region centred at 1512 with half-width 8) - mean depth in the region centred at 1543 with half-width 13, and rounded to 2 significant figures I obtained -0.28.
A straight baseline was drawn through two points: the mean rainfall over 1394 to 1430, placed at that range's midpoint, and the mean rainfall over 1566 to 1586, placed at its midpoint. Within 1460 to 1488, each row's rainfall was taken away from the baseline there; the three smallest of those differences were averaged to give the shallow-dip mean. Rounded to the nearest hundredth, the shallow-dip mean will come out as -0.21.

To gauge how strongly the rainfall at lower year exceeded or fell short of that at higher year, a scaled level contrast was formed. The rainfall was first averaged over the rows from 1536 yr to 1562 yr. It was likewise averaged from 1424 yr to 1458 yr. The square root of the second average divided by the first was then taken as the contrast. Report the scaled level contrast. 1.07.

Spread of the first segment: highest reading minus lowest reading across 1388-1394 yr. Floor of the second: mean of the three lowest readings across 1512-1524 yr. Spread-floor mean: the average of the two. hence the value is 3.0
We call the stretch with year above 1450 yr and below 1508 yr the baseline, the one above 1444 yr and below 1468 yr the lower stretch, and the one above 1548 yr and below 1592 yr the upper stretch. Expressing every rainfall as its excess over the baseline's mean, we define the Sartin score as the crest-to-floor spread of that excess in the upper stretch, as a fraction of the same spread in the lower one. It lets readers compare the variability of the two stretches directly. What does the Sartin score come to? 5.3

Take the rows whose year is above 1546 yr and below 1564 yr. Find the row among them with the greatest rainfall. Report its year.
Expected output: 1563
